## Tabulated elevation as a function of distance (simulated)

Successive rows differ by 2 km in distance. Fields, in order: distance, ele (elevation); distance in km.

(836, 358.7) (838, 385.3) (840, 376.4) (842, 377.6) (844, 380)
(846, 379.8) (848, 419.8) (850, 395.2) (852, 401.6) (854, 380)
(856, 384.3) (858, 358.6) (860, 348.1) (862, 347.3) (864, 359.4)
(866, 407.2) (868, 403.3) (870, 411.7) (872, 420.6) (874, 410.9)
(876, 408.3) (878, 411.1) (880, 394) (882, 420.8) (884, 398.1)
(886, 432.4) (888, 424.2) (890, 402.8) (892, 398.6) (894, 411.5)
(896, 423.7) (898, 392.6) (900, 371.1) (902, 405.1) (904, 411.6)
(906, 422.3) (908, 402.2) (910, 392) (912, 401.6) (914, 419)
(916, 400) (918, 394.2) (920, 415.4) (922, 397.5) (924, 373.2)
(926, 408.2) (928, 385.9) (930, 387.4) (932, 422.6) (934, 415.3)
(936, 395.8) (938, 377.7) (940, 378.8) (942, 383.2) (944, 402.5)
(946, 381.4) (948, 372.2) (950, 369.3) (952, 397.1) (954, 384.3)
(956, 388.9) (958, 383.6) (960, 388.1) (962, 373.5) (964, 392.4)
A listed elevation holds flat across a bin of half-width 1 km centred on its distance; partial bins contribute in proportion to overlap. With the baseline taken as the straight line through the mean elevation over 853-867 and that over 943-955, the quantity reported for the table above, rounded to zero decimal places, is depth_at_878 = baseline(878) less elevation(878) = -39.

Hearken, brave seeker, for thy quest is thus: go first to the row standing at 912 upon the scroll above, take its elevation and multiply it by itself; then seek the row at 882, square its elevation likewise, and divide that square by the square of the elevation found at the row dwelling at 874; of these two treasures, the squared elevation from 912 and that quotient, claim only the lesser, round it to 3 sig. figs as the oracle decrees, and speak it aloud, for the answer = 1.05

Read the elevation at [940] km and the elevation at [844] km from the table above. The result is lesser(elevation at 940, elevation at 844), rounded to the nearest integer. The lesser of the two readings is 379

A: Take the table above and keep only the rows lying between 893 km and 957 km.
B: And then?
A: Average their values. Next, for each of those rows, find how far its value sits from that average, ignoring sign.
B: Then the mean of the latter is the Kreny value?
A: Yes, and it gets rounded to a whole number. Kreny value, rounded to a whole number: 13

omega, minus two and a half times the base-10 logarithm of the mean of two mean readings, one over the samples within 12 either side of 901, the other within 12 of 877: -6.53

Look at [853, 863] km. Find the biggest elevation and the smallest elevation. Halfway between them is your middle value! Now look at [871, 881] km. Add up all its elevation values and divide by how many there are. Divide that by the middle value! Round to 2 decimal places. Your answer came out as 1.12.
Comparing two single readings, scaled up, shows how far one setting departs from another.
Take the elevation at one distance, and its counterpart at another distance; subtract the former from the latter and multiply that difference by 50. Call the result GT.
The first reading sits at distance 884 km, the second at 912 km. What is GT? 175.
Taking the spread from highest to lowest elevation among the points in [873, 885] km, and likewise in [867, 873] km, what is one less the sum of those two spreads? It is -43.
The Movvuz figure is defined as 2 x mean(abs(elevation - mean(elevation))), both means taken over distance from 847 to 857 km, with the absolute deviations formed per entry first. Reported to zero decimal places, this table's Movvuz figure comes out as 23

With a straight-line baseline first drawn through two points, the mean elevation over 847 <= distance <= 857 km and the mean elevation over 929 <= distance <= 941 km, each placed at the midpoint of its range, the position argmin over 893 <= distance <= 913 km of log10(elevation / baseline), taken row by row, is 900 km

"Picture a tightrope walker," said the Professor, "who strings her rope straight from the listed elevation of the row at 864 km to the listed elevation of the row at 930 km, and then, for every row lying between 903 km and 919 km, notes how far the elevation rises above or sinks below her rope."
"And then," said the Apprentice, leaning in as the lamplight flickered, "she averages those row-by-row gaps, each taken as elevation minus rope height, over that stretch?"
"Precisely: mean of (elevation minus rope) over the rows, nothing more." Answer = 26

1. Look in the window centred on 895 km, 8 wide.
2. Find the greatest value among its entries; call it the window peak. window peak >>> 423.7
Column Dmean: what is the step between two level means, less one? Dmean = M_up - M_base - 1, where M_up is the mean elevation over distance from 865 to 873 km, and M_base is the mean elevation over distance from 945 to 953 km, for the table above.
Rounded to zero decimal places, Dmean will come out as 30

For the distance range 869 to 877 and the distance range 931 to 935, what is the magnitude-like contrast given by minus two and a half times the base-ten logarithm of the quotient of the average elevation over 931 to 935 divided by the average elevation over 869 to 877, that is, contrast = -0.02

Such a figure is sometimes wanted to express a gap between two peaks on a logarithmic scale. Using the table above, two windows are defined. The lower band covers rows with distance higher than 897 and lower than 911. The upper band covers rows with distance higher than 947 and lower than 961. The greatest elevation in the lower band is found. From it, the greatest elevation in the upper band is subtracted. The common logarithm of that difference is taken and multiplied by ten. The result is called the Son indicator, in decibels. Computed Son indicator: 14.0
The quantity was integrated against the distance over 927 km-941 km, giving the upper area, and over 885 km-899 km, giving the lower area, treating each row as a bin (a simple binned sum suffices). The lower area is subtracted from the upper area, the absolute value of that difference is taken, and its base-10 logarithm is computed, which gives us 2.39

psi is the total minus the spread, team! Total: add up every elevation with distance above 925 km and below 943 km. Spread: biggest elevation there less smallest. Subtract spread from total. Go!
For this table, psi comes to 3510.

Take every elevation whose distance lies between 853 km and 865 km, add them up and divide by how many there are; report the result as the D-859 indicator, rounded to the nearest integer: 363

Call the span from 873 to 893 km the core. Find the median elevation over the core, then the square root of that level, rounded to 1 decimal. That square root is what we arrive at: 20.2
